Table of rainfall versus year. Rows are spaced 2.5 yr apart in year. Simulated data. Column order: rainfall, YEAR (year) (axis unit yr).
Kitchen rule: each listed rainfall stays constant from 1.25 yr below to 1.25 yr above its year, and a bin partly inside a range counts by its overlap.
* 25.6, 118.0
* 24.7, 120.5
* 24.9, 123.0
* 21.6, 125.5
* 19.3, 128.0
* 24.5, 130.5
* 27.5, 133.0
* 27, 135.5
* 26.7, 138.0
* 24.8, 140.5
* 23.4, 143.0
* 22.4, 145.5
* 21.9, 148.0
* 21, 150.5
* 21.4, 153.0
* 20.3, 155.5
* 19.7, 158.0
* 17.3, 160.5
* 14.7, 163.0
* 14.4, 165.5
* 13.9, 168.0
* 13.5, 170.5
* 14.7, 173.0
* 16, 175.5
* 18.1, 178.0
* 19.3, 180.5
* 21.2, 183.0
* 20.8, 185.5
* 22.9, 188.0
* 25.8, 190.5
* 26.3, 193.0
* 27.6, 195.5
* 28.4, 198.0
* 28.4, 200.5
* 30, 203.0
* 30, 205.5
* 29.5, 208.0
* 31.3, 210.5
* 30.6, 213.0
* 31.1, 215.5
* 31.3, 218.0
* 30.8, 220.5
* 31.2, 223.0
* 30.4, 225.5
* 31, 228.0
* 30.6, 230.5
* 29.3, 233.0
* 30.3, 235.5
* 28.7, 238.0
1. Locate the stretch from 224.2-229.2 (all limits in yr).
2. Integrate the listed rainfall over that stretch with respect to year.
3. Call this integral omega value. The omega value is 154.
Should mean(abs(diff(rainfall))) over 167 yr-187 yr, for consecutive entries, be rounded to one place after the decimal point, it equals 1.2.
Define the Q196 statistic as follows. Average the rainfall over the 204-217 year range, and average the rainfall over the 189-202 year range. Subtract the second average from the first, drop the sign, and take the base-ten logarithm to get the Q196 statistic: 0.51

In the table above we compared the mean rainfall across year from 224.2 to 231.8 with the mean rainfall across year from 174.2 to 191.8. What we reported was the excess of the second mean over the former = -10.1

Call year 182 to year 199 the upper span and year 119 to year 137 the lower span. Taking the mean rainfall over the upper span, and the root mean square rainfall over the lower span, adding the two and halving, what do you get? 24.5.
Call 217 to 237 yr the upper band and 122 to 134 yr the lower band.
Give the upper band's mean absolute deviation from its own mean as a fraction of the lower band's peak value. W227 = 0.017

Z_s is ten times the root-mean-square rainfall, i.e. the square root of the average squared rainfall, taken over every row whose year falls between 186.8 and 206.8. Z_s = 275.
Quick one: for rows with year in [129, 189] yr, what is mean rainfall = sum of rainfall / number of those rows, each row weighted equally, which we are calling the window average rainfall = 20.3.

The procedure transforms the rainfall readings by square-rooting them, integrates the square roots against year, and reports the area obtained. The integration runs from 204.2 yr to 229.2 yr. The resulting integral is 139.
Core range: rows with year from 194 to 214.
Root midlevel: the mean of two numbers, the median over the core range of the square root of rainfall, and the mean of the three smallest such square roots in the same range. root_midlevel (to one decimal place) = 5.4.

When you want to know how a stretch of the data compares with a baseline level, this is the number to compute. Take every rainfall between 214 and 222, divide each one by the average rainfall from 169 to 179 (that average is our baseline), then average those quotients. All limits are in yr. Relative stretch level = 2.0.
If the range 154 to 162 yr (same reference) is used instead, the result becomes 1.2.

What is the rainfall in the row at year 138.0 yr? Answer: 26.7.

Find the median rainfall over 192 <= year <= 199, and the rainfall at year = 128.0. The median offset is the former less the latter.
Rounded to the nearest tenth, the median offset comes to 8.3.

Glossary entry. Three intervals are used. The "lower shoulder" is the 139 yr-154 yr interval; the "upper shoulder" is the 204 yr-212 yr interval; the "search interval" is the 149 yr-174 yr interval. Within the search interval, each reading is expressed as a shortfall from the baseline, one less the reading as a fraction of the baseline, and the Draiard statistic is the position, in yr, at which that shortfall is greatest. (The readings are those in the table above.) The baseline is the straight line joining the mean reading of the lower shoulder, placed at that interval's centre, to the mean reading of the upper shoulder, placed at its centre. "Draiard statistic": 170.5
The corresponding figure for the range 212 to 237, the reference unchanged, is 233.0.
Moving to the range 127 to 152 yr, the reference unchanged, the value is 150.5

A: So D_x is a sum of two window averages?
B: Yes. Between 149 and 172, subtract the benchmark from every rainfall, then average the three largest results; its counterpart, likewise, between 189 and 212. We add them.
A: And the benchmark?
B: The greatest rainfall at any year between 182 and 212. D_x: -11.3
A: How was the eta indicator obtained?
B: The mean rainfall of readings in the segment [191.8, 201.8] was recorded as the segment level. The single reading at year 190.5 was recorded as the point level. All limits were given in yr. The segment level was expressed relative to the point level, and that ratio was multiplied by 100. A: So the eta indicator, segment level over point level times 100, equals 107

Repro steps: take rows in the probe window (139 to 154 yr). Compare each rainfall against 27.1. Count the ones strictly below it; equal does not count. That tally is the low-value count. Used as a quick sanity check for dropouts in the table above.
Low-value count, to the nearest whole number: 6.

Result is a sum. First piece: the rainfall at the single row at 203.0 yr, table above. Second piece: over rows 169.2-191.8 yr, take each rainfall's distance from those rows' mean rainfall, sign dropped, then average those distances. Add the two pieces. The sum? 33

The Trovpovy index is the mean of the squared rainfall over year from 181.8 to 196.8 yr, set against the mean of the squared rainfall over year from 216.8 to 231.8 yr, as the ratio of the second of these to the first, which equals 1.62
